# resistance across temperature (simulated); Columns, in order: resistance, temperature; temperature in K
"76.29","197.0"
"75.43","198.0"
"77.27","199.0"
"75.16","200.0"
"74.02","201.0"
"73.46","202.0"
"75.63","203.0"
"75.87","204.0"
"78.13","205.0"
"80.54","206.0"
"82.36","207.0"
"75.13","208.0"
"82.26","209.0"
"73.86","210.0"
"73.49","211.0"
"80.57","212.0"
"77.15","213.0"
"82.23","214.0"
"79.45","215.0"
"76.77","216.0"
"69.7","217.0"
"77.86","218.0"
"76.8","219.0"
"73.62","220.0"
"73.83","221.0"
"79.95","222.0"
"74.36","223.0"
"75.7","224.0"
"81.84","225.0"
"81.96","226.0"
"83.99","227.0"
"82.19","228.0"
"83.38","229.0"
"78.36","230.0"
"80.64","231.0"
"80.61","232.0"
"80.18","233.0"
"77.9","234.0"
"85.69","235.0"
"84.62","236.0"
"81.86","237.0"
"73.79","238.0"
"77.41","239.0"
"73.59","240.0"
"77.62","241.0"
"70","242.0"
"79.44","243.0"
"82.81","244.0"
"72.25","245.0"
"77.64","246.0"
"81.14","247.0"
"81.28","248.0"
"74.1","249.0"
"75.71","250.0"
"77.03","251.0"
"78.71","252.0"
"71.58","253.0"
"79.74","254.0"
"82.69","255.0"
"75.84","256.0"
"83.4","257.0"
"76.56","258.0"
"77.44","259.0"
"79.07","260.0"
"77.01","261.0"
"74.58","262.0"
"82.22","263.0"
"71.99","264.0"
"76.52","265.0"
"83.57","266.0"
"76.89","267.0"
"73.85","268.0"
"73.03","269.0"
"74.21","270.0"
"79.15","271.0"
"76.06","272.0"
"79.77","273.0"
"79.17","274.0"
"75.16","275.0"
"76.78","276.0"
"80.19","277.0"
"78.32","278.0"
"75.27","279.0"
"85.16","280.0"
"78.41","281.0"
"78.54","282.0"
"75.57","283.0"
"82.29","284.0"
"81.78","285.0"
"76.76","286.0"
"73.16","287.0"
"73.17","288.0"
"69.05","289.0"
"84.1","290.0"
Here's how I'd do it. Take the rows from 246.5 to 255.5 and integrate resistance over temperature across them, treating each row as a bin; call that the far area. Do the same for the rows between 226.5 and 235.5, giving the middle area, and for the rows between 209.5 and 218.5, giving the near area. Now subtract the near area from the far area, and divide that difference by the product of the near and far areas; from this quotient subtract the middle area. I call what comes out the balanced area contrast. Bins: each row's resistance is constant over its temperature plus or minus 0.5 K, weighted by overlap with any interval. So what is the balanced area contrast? -733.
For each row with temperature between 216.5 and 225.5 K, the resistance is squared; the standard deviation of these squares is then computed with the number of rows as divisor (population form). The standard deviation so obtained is 523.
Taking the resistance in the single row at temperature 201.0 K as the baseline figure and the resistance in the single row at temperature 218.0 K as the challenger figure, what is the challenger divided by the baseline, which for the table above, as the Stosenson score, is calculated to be 1.05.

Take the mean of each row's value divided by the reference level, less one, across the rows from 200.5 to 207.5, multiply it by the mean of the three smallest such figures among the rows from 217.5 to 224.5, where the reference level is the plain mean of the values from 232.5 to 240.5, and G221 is 0.0019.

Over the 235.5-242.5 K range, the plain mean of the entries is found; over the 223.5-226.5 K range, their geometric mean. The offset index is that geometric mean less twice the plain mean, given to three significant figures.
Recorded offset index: -74.2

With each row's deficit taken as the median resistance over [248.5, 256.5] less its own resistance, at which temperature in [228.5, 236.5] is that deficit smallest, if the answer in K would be 235.0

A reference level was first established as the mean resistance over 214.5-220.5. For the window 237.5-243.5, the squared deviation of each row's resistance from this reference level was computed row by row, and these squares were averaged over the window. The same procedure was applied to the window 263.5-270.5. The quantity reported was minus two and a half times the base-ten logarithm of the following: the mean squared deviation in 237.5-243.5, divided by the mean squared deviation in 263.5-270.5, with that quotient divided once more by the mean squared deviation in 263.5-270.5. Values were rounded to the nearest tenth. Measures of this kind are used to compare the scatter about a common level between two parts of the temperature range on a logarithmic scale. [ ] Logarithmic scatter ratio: 3.0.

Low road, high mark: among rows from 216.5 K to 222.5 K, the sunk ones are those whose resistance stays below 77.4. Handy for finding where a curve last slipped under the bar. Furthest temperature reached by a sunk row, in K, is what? 221.0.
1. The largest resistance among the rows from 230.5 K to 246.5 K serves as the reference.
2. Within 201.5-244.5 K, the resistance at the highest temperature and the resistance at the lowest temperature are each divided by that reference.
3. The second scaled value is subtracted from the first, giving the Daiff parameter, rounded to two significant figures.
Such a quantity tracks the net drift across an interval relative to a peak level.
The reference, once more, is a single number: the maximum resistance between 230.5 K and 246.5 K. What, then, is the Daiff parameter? 0.11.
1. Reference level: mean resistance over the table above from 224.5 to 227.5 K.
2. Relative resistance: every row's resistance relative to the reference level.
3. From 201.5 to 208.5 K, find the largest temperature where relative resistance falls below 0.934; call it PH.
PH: 208.0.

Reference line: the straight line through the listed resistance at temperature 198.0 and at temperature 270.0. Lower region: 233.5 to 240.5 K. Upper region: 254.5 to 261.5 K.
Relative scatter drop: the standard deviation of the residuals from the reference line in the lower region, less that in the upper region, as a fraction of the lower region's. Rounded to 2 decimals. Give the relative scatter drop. 0.38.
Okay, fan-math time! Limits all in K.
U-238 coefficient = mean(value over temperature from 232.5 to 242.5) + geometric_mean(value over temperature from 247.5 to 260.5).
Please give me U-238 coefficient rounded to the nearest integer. 156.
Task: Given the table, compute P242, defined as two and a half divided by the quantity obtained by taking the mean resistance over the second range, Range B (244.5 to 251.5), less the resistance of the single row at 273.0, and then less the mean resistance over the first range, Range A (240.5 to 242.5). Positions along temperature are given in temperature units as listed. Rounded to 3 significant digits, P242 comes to -0.0327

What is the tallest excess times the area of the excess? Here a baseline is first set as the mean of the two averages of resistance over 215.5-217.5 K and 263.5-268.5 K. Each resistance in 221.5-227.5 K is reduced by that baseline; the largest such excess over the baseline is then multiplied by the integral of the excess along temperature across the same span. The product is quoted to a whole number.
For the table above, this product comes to 258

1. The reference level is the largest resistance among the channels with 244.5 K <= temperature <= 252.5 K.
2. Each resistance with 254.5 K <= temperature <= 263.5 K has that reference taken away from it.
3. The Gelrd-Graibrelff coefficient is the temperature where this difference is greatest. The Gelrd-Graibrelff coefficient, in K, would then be 257.0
